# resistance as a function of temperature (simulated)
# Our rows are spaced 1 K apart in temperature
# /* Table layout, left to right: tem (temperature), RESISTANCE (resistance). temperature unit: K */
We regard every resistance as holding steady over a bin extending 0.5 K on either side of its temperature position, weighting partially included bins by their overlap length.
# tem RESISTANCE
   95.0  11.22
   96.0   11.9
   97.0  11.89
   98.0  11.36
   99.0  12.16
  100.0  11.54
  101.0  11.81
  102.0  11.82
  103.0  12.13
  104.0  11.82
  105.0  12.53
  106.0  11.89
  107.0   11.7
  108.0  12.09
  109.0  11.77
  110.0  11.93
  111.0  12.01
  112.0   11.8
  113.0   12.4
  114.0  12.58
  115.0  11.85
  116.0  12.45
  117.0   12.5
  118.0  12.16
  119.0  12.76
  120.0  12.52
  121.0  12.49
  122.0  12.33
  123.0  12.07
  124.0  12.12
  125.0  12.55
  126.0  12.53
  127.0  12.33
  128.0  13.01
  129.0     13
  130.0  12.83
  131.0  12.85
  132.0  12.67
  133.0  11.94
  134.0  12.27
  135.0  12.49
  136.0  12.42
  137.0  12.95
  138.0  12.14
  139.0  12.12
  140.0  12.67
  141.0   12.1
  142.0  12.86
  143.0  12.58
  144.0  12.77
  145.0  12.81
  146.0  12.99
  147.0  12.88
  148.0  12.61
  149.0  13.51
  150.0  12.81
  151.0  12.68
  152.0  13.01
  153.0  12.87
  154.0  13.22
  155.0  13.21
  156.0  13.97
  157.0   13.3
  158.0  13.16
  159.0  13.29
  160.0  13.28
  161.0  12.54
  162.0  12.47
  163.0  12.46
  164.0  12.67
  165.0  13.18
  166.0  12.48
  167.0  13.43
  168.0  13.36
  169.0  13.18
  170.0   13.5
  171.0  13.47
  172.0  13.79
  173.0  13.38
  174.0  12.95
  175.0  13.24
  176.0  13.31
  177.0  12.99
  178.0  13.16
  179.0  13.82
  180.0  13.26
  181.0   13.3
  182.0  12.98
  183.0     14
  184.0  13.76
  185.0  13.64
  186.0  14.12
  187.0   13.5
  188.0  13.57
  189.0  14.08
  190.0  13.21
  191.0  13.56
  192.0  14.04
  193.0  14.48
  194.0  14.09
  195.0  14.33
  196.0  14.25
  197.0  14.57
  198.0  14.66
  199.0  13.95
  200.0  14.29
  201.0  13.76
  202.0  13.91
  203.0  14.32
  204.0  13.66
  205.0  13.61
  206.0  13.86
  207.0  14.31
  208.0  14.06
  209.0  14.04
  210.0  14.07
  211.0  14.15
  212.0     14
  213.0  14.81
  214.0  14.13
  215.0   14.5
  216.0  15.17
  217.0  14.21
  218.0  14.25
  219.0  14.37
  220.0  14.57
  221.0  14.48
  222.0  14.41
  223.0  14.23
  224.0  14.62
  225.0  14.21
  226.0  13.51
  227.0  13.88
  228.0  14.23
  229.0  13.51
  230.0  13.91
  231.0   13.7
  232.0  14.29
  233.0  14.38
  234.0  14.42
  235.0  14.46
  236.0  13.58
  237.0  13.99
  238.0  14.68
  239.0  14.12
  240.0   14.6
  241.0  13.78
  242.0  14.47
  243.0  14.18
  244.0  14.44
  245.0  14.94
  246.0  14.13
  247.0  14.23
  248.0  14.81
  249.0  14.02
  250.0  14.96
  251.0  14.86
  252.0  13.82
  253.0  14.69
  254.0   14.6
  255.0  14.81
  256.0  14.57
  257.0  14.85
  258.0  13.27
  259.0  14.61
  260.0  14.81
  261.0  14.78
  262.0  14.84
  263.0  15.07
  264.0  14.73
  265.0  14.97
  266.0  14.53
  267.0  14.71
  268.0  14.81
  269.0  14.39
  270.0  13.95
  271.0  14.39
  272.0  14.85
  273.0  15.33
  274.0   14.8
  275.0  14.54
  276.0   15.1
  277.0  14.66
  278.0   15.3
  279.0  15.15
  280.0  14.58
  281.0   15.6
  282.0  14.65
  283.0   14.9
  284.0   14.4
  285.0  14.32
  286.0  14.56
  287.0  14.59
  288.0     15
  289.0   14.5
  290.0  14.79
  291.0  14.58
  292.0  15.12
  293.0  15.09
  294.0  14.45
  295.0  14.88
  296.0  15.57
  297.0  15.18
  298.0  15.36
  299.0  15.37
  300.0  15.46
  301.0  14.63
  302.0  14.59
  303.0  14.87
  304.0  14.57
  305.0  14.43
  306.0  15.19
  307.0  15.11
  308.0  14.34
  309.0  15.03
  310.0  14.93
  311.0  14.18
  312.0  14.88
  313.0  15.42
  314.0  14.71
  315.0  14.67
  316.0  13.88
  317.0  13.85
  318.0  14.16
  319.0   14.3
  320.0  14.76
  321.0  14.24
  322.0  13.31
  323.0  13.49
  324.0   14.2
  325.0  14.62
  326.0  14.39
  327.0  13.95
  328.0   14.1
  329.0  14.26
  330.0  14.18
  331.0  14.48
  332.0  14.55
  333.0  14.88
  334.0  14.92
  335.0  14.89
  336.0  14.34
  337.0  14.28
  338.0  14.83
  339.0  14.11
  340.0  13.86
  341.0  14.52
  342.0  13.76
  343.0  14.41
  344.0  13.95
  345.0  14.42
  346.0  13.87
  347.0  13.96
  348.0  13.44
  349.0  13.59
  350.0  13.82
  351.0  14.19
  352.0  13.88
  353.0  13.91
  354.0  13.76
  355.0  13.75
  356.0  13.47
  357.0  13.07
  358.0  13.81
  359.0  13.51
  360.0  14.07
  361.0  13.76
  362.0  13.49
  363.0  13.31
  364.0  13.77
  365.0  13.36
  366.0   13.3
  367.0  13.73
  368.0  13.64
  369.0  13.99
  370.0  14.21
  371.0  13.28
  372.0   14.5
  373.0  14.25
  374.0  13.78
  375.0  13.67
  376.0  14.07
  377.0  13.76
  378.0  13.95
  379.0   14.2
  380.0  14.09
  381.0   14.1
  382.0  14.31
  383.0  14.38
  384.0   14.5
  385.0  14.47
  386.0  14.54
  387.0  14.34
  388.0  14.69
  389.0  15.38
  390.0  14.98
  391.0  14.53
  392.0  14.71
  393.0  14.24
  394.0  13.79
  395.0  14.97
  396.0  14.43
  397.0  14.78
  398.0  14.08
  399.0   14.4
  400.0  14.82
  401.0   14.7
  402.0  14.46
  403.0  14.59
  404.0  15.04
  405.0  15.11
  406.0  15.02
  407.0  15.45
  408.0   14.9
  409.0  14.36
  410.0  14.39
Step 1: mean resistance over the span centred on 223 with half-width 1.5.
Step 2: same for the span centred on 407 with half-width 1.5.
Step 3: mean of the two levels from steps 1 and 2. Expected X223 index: 14.8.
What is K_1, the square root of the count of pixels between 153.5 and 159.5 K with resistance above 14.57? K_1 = 0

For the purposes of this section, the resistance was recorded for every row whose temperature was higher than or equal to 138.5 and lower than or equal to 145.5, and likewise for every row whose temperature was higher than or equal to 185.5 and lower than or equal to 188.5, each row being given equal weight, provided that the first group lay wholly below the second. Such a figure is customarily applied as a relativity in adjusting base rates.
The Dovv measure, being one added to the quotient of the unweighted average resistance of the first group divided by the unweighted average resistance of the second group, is 1.91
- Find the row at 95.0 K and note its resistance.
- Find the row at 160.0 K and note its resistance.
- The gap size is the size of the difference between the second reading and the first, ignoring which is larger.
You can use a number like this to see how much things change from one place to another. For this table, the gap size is 2.1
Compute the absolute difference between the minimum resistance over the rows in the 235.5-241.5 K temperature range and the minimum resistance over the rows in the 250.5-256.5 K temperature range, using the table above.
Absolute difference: 0.24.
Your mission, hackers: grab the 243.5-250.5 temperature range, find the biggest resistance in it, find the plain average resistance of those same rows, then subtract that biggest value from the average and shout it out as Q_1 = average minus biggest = -0.456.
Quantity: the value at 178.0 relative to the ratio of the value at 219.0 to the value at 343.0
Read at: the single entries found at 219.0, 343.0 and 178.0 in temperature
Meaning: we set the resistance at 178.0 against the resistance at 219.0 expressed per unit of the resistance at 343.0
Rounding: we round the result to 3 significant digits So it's 13.2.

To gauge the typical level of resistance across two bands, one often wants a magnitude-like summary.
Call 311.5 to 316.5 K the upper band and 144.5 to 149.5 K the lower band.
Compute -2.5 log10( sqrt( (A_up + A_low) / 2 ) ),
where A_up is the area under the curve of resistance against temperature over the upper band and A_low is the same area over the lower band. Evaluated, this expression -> -2.30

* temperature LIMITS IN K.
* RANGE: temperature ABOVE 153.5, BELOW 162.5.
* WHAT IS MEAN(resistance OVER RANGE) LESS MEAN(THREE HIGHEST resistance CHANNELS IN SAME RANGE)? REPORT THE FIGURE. -0.36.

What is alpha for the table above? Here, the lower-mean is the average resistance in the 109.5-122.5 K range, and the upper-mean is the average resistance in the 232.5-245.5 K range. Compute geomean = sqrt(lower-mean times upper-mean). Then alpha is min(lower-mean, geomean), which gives 12.3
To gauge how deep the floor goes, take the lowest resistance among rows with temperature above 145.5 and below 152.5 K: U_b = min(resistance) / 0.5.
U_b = 25.2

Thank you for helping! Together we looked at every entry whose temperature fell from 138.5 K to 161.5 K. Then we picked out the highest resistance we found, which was 13.97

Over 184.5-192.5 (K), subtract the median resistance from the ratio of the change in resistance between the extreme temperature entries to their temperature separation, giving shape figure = -13.5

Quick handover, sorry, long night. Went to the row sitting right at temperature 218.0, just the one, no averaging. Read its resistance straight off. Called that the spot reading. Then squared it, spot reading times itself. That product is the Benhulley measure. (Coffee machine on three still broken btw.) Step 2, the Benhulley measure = 203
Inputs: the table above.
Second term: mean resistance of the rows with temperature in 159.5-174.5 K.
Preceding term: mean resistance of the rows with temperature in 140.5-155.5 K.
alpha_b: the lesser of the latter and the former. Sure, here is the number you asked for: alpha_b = 12.9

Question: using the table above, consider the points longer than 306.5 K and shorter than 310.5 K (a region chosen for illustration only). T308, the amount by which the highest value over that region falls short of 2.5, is -12.6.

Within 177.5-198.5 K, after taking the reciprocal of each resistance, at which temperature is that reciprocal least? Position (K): 198.0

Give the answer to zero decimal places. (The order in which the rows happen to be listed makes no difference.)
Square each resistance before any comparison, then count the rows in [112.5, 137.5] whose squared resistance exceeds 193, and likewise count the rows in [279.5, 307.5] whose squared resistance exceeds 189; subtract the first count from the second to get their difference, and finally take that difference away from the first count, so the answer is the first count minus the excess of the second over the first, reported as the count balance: -28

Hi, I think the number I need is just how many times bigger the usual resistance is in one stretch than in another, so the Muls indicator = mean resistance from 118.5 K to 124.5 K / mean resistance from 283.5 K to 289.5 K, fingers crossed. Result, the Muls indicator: 0.85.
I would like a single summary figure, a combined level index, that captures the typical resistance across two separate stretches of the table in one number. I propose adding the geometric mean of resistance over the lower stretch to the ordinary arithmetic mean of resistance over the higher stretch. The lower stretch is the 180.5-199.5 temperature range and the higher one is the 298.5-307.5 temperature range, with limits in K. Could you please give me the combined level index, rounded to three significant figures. 28.8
